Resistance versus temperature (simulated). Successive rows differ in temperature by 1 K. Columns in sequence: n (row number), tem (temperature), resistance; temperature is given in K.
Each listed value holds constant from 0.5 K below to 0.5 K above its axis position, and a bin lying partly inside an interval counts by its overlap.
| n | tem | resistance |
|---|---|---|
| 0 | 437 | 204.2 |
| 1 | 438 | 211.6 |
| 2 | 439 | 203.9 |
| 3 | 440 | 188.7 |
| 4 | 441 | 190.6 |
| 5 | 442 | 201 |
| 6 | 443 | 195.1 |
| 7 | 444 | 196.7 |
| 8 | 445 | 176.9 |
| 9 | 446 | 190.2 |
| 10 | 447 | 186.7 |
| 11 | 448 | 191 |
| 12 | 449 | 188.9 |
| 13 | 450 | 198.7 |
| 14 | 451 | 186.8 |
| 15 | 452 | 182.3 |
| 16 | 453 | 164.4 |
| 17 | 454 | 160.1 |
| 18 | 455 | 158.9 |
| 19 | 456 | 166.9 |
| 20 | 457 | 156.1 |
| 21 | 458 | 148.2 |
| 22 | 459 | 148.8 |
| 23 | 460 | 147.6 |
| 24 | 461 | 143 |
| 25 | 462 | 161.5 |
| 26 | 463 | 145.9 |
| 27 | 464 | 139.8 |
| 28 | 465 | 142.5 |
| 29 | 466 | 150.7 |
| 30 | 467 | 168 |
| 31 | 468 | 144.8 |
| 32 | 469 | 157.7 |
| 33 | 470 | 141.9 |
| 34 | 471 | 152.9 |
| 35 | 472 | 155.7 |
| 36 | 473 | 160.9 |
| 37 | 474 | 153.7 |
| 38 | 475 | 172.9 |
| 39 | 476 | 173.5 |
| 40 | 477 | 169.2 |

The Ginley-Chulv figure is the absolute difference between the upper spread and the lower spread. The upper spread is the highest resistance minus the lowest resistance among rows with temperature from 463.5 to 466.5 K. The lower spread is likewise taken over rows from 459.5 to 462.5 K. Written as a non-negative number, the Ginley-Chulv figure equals 7.6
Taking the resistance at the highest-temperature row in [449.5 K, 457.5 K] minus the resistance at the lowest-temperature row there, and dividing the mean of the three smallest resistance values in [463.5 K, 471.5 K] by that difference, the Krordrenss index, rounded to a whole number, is -3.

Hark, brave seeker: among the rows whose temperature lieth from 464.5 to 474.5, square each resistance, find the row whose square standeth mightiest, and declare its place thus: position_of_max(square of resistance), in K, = 467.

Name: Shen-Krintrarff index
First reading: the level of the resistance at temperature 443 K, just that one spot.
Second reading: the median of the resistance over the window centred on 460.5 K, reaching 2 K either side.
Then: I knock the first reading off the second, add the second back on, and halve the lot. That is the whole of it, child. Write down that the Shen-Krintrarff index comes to 51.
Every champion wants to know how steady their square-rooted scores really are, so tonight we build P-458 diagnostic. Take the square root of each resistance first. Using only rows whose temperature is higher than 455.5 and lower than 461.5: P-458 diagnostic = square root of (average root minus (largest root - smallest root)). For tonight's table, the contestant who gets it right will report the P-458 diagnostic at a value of 3.37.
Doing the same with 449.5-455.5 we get 3.43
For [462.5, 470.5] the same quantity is 3.33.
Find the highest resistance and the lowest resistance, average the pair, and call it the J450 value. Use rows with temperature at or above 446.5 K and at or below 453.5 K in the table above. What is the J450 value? 182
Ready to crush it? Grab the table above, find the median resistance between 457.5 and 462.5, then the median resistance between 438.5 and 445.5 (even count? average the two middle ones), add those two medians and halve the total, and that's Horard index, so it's 172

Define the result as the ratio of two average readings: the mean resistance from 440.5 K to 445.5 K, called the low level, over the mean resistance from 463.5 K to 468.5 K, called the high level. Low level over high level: 1.29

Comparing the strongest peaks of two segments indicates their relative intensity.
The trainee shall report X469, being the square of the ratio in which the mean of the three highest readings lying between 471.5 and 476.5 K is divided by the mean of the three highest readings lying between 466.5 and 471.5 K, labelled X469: 1.1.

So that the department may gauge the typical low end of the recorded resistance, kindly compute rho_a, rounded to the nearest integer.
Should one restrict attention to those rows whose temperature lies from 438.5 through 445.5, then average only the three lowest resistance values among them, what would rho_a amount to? 185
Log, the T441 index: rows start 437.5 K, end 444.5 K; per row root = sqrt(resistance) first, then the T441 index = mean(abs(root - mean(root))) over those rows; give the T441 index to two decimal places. 0.22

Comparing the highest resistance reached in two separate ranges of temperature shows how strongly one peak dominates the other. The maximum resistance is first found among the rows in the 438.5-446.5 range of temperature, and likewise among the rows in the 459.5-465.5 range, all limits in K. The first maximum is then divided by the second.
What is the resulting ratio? 1.26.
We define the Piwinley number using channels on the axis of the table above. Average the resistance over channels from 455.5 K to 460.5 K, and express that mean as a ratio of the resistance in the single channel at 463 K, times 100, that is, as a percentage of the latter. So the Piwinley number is 105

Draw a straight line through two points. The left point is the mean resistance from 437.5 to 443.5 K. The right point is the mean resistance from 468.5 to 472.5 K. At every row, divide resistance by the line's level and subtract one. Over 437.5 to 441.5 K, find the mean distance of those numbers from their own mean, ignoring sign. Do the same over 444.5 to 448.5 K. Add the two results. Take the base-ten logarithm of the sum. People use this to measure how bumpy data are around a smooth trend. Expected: -1.17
